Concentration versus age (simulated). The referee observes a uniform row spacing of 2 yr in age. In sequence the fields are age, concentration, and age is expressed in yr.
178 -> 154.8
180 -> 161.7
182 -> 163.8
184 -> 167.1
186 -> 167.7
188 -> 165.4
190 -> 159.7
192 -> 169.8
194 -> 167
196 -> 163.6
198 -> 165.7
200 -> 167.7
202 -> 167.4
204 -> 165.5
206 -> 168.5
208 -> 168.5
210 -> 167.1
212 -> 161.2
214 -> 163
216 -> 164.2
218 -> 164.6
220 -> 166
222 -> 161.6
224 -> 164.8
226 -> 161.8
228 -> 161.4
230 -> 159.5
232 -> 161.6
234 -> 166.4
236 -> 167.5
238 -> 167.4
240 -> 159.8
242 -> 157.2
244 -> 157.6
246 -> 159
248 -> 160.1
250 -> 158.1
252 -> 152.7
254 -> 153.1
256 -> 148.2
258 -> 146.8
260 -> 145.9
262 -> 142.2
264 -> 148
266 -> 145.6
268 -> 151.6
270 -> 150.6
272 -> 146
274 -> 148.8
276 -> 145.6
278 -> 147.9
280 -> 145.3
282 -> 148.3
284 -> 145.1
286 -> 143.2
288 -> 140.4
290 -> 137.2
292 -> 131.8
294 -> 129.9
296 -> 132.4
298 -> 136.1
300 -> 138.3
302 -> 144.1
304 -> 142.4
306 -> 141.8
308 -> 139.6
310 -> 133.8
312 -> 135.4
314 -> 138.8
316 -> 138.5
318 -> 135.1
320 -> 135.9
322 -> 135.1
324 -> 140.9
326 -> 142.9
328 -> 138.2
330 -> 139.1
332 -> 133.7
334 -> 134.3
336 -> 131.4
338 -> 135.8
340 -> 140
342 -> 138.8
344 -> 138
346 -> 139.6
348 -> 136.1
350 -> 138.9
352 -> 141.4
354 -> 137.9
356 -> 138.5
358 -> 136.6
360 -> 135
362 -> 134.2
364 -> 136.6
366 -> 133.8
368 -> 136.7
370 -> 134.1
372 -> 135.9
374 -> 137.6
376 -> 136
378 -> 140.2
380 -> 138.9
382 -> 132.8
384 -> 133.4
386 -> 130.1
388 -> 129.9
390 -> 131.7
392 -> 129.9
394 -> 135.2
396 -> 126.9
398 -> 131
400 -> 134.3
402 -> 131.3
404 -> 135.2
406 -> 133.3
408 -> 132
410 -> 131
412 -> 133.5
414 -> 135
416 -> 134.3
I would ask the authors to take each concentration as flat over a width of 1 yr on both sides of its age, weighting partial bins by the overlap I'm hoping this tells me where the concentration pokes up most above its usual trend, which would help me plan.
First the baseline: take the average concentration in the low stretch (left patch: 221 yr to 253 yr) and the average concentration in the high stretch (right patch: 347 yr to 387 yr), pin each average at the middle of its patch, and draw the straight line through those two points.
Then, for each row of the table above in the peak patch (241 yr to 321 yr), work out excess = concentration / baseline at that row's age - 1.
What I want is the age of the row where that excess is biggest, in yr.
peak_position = 248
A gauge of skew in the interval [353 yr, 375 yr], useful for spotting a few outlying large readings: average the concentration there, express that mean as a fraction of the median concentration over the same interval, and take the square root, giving 0.9981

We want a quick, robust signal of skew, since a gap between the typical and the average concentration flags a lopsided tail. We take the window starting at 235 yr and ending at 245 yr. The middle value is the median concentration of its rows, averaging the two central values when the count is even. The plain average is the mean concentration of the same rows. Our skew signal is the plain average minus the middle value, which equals 2.1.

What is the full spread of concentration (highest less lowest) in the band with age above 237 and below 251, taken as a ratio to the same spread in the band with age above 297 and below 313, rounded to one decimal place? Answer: 1.0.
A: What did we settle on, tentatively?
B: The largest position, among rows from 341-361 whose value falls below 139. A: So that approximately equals 360 yr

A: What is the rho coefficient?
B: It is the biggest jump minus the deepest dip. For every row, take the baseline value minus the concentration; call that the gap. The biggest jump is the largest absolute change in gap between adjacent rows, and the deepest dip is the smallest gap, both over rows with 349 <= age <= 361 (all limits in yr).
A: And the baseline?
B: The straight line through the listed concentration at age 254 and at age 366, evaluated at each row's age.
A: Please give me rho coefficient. 8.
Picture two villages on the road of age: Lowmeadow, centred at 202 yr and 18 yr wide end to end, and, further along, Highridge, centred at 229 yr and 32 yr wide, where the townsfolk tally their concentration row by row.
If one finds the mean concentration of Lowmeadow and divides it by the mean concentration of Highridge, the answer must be 1.02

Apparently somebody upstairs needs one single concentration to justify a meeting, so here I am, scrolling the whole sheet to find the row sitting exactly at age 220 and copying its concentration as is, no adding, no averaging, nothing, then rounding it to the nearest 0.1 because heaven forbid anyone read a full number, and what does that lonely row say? 166.0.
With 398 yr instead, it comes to 131.0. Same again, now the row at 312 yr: 135.4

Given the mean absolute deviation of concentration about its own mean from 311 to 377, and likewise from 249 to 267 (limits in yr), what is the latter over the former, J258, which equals 1.83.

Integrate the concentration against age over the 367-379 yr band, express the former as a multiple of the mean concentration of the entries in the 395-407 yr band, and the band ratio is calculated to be 12.4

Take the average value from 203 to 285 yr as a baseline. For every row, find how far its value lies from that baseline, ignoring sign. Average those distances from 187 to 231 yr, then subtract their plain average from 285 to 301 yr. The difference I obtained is -12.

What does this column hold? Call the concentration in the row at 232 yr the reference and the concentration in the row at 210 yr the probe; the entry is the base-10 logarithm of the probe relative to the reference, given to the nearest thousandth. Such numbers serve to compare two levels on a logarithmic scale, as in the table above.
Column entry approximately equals 0.015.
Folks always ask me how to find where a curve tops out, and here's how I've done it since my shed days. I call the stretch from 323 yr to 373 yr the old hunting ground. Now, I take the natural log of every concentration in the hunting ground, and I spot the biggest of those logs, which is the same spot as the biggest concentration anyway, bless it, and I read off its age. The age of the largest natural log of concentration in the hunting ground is 326 yr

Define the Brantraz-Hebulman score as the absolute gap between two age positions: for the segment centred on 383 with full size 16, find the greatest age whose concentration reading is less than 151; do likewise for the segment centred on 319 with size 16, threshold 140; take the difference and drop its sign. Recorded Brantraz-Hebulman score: 68 yr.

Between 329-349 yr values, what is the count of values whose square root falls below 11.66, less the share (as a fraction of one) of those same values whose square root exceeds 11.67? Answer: 3.5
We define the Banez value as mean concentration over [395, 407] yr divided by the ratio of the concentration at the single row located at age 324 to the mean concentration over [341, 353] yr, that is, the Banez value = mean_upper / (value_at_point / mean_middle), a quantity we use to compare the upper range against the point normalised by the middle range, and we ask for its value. 130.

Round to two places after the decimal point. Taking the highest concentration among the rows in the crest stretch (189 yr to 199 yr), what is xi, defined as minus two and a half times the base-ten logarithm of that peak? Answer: -5.57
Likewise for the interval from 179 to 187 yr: -5.56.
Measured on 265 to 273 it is -5.45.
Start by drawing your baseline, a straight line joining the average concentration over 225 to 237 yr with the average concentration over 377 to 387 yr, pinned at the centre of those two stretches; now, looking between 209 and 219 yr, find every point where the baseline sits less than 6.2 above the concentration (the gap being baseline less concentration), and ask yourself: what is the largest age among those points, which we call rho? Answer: 218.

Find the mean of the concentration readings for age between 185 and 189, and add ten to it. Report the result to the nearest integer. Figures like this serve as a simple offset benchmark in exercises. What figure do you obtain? 177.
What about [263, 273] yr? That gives 158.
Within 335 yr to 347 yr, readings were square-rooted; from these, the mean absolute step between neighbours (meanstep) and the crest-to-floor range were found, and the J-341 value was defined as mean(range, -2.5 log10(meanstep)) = 1.41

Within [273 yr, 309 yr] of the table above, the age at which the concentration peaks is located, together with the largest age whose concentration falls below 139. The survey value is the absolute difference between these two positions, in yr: 26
